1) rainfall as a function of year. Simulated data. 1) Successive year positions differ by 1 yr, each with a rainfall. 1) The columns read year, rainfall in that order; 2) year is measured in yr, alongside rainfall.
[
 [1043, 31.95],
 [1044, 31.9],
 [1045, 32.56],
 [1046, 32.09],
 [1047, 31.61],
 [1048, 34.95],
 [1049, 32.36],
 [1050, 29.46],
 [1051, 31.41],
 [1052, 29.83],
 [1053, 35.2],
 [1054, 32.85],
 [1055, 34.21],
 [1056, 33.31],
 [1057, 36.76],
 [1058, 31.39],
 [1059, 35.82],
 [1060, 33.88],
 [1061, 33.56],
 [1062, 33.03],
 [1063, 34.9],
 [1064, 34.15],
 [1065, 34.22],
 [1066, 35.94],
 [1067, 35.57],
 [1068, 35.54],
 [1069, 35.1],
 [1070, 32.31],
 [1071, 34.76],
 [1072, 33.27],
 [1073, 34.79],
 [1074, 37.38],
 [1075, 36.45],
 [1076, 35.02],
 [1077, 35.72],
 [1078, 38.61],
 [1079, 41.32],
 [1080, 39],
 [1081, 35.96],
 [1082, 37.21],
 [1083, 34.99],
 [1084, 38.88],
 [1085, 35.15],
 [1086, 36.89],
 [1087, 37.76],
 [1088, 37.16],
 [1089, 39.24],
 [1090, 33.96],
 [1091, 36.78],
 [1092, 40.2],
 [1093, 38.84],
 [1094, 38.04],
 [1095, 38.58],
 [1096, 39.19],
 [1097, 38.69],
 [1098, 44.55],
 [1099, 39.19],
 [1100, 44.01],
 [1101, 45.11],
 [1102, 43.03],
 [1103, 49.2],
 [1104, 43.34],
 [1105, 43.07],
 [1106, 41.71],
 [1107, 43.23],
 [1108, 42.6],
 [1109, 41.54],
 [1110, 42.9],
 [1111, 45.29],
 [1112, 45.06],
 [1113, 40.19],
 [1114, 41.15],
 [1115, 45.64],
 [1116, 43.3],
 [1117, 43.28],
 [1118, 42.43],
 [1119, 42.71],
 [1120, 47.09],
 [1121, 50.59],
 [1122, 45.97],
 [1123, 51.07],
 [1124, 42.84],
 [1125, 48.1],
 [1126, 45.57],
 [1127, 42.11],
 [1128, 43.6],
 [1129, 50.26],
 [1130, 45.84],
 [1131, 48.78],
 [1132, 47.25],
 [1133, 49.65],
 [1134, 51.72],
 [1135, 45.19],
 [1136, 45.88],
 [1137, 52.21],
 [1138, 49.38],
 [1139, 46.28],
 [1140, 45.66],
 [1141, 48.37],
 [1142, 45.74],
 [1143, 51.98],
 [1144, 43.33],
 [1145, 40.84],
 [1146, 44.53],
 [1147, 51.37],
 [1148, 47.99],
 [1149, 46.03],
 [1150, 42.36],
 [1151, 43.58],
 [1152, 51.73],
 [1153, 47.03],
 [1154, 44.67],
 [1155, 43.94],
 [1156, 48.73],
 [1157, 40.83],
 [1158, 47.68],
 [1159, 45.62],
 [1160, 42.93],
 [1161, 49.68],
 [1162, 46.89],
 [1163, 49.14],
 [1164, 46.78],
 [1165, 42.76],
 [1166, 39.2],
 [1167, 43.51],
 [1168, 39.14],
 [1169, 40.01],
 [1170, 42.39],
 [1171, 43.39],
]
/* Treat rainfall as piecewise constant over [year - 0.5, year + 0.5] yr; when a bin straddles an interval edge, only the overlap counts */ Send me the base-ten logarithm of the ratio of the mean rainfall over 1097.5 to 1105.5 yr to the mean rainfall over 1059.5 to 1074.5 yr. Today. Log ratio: 0.10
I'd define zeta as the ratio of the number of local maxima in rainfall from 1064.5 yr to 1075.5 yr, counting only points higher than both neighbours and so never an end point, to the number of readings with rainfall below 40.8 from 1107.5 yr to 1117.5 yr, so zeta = 3.0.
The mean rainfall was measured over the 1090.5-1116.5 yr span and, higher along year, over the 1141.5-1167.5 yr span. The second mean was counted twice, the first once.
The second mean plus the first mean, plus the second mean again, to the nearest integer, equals 134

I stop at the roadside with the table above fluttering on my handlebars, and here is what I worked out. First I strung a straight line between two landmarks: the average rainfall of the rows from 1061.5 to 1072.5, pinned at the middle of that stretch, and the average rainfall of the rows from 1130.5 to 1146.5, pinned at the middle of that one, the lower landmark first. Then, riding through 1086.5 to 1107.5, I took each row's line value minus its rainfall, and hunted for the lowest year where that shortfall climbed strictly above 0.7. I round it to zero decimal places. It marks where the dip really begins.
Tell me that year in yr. 1088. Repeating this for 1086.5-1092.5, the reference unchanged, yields 1088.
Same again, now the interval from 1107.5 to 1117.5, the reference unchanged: 1113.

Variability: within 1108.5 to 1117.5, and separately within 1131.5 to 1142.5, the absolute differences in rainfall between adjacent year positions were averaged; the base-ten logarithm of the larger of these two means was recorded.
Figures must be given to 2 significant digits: 0.48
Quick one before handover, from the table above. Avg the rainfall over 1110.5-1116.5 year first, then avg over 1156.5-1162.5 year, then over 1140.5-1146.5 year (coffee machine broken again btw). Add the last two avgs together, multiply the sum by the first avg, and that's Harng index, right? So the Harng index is 3970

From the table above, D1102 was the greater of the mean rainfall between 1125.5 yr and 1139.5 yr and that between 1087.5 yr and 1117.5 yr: 47.4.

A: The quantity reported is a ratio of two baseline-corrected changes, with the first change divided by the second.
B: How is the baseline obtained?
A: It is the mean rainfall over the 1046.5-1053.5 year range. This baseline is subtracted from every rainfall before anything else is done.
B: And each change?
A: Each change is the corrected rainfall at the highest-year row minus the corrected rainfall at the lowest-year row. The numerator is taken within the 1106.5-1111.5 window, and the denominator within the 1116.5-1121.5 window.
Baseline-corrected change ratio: 0.28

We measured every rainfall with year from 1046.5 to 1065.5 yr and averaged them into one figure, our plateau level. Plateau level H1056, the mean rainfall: 33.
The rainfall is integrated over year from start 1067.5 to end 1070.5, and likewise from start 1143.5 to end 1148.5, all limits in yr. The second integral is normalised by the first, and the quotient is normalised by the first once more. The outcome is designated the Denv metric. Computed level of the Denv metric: 0.0215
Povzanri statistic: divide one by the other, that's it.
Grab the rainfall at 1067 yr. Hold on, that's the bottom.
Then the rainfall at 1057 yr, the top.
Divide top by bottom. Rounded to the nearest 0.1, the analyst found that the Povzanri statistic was 1.0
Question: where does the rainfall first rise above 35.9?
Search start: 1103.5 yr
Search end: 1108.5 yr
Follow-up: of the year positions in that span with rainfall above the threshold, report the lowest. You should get 1104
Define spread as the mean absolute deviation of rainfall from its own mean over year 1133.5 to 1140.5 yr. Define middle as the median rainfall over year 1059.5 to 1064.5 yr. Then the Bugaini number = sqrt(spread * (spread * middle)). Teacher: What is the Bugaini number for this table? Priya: 15.3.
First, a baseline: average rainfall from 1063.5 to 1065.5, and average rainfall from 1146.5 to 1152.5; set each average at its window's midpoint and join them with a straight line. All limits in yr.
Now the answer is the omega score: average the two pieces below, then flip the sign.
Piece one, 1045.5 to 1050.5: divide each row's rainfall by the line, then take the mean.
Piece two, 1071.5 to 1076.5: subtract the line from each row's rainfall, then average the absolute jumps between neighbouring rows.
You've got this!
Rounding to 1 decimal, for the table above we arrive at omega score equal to -1.3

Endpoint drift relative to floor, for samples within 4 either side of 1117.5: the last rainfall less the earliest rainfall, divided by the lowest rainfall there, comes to 0.23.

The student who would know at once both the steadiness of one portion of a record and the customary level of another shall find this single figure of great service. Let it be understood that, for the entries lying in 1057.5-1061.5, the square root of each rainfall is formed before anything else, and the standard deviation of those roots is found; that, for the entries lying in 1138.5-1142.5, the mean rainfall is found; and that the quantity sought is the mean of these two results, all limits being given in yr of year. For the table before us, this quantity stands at 23.3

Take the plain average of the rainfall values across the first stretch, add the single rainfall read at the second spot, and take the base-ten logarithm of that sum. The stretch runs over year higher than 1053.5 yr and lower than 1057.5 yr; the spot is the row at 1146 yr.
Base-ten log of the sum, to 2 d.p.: 1.90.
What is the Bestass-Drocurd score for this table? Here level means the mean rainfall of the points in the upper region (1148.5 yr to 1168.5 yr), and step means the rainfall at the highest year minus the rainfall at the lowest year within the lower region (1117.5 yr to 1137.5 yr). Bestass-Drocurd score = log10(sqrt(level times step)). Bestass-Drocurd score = 1.32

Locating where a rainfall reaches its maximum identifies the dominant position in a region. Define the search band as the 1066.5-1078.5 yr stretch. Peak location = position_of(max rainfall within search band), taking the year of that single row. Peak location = 1078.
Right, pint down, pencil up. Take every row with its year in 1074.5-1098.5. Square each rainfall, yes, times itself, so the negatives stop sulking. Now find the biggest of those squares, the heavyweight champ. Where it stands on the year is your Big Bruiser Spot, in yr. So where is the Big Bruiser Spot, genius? 1098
